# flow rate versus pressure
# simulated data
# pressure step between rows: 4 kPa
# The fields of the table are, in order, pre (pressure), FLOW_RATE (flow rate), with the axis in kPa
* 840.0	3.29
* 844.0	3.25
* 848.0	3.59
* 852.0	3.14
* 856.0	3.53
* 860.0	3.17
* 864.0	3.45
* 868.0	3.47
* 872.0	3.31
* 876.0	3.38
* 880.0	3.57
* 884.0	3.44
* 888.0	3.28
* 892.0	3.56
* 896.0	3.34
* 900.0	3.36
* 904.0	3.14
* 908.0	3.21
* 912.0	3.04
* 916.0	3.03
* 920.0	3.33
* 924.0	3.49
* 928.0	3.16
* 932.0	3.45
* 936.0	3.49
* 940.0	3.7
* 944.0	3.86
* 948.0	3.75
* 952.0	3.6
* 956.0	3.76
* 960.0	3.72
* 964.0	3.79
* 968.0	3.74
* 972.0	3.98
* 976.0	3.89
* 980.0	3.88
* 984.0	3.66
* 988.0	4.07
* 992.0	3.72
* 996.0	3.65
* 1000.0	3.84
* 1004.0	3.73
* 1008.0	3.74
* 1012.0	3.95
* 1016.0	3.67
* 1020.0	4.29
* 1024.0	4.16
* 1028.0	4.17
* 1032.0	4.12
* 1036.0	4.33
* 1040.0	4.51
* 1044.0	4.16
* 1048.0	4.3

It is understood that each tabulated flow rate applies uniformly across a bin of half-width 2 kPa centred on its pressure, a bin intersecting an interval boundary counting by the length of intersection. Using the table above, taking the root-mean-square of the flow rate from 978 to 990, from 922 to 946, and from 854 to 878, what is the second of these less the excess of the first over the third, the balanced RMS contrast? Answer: 3.05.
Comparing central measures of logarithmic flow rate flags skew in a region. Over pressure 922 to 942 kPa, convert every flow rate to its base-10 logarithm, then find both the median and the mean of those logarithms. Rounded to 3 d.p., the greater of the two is 0.543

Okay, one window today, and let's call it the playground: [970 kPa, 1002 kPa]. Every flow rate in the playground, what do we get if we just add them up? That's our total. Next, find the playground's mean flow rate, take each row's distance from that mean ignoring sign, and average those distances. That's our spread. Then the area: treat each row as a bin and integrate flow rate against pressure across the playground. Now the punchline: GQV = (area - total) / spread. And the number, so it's 769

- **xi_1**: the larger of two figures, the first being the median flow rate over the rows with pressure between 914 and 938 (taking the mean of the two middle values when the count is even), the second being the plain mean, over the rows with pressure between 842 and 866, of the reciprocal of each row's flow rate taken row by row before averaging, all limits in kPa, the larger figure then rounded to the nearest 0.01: 3.39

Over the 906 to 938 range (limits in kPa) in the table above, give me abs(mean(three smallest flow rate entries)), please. 3.08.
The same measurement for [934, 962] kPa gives 3.60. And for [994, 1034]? 3.68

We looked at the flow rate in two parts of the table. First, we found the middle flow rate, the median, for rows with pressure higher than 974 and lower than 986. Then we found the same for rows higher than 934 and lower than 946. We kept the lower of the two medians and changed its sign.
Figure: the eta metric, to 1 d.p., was -3.7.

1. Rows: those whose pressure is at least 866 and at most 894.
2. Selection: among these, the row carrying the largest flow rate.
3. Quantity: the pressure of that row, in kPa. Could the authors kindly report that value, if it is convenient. 880.0 kPa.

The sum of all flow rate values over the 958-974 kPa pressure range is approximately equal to 15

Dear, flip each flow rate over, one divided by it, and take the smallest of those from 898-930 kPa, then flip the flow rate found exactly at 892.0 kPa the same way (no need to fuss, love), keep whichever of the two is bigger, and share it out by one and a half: 0.191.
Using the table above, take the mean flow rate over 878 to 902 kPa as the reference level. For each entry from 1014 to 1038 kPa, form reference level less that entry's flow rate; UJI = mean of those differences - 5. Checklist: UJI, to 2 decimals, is -5.70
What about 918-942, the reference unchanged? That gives -5.01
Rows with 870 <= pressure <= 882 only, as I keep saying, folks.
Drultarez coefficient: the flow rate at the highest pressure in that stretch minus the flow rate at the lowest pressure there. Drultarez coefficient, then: 0.26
